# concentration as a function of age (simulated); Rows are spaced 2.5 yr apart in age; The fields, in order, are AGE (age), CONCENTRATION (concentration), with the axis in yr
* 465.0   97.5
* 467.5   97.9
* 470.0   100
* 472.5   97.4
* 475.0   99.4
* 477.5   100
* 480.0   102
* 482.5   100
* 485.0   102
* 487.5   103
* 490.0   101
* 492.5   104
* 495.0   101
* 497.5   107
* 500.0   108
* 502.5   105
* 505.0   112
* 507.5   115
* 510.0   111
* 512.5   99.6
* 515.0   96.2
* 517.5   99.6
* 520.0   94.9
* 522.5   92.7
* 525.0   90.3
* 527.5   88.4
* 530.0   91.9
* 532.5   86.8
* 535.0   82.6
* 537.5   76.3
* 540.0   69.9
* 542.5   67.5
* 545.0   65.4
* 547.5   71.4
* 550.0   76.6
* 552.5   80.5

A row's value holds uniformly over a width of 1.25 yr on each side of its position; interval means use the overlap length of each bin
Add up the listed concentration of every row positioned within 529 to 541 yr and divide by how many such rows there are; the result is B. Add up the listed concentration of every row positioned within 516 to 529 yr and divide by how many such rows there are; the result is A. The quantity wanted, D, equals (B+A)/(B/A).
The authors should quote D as 200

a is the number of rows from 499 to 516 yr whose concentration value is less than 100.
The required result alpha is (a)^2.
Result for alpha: 4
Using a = 2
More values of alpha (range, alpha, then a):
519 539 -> 64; 8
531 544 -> 25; 5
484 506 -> 0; 0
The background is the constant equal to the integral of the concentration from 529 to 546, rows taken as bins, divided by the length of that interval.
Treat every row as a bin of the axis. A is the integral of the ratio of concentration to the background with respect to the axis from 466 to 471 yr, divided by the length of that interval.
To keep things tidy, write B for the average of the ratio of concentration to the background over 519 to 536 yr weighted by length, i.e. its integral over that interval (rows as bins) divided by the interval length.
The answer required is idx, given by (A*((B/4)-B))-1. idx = -2.12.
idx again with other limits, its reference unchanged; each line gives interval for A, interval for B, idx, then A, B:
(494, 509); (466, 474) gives -2.34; 1.40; 1.28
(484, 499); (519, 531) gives -2.19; 1.34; 1.19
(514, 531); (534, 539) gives -1.93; 1.21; 1.02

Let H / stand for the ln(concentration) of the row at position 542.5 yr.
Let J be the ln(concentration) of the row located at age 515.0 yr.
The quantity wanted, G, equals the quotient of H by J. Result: 0.92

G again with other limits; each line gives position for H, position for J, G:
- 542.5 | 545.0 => 1.01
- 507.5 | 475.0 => 1.03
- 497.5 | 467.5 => 1.02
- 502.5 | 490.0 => 1.01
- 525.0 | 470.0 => 0.98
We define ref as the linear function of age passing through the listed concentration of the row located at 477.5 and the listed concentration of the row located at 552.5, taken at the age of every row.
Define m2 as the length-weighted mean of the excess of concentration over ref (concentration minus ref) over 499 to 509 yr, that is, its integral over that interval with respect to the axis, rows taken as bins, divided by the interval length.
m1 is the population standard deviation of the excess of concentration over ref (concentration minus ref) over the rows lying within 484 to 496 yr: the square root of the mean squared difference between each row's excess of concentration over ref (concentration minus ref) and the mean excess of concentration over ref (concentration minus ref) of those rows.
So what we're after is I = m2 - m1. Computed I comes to 16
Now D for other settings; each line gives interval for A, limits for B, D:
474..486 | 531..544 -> 233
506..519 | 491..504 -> 208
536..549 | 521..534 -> 125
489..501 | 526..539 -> 232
